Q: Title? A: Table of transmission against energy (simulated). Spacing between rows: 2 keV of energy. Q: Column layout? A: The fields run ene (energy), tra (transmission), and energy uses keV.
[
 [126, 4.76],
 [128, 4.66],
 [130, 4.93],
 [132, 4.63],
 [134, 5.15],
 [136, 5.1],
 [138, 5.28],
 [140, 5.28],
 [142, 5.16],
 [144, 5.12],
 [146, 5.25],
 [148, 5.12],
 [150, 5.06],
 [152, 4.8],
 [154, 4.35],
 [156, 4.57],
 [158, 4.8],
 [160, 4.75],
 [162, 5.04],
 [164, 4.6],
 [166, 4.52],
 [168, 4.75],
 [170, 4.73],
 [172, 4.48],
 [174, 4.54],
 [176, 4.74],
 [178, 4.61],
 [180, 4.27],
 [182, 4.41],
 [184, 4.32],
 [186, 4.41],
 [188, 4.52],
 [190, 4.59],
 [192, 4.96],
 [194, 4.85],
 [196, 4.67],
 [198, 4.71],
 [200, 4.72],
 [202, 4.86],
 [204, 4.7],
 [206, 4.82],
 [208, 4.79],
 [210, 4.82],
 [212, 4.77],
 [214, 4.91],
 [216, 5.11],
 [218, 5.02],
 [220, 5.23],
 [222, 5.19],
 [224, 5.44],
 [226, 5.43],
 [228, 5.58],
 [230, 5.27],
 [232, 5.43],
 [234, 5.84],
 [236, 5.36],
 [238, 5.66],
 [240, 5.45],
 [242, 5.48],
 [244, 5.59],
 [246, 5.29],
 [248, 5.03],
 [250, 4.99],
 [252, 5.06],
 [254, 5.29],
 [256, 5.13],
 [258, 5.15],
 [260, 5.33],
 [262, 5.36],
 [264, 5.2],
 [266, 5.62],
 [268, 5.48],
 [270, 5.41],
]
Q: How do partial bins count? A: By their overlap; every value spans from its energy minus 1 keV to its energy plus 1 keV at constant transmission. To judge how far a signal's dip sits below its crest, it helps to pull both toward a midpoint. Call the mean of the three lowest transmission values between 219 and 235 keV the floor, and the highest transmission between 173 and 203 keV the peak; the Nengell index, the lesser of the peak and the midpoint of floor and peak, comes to 4.96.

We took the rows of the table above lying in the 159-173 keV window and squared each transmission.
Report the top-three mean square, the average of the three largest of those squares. 24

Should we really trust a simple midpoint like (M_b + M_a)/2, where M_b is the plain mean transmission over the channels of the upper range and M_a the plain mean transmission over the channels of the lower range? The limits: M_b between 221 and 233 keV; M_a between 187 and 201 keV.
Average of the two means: 5.05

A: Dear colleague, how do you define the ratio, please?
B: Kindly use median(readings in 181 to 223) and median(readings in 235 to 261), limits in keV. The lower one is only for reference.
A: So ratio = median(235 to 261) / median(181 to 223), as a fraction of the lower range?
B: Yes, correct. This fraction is 1.10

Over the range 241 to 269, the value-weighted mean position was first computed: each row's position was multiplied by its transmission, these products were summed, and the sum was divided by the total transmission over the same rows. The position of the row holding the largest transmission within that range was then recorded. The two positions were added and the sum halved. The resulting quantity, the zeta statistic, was 260.5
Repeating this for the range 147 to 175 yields 154.4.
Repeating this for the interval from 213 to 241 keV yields 230.6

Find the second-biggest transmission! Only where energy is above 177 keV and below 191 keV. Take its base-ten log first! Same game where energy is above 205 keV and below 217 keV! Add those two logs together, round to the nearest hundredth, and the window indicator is 1.35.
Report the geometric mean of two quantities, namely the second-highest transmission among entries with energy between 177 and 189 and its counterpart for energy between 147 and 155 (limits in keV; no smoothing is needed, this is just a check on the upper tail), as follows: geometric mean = 4.78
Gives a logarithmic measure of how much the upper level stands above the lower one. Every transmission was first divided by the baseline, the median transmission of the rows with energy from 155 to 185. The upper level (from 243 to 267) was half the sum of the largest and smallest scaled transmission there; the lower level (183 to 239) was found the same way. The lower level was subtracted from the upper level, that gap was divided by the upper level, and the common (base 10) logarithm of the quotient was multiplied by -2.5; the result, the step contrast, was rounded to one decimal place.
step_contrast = 3.4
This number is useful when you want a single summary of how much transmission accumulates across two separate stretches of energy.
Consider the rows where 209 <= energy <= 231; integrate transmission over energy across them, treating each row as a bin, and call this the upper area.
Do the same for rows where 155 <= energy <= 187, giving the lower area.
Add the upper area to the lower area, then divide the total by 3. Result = 87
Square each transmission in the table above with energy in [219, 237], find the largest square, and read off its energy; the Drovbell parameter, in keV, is 234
